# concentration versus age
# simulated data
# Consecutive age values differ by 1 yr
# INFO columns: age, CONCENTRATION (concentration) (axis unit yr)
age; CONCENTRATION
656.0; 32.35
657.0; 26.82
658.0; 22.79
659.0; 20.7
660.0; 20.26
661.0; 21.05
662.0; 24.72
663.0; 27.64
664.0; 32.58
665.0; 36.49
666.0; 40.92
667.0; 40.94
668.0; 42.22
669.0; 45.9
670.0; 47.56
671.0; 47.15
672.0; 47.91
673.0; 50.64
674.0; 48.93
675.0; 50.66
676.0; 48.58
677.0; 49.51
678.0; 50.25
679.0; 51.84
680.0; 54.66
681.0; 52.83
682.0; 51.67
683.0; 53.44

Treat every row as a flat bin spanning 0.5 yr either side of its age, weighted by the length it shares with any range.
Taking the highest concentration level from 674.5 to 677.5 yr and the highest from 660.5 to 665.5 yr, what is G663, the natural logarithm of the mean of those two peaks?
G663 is 3.77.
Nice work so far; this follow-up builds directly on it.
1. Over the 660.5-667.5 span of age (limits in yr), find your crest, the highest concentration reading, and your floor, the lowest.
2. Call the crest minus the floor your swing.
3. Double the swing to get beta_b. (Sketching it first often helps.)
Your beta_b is 40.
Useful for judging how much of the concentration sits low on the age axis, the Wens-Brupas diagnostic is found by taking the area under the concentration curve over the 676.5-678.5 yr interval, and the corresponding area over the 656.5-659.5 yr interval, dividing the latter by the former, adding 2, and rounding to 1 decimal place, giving 2.7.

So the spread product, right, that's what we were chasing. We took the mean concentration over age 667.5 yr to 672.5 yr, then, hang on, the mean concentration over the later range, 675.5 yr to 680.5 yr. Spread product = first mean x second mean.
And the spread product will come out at 2352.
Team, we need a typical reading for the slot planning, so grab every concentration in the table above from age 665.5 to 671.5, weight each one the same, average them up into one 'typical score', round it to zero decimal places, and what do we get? 44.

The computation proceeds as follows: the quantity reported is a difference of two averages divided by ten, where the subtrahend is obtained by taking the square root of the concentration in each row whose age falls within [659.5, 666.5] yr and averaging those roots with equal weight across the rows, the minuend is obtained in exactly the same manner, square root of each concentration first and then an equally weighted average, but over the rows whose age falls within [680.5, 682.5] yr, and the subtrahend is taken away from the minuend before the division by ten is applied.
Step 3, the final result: 0.19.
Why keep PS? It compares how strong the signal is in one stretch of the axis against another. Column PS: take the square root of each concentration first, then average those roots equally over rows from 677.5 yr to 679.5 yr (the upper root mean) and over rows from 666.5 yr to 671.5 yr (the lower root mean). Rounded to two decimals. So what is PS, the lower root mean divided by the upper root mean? 0.94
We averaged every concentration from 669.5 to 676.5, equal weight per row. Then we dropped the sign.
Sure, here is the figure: 49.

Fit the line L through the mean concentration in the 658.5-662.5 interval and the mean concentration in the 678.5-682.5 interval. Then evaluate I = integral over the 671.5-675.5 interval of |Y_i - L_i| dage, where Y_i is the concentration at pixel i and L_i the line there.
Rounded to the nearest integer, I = 31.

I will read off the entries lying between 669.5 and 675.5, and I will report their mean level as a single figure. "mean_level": 49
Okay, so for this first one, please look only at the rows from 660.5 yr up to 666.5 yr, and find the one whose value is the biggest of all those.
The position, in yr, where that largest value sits 666.0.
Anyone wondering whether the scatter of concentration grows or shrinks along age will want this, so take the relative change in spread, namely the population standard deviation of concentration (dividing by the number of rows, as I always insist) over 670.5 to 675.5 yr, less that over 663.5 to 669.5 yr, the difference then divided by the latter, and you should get -0.67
